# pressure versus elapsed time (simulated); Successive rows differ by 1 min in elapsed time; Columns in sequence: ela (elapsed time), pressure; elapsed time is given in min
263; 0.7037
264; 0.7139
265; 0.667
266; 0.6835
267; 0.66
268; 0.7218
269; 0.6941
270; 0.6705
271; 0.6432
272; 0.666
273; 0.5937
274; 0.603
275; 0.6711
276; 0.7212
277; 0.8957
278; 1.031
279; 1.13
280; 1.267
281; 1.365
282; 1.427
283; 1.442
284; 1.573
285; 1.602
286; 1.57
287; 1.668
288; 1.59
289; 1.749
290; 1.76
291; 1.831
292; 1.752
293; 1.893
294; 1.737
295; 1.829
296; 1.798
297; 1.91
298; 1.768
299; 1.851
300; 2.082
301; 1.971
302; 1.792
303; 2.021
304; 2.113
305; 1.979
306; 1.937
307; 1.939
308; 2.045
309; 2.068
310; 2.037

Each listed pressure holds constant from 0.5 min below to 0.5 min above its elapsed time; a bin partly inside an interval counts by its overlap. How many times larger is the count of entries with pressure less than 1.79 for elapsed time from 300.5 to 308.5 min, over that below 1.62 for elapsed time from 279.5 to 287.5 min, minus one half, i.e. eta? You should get -0.50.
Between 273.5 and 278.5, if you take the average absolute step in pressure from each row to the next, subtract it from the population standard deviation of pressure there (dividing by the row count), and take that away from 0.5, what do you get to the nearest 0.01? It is 0.45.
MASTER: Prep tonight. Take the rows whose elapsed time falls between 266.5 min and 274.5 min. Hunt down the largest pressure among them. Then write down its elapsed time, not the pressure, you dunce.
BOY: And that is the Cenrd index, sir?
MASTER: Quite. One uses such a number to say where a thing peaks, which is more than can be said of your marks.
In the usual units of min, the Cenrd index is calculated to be 268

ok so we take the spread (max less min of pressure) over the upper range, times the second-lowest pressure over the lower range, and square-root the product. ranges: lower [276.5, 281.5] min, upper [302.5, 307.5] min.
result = 0.43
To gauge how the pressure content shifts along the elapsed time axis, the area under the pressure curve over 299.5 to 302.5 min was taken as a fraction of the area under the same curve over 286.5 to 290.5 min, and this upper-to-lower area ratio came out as 0.9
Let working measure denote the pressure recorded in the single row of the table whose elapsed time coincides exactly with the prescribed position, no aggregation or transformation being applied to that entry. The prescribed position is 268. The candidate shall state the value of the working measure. 0.7218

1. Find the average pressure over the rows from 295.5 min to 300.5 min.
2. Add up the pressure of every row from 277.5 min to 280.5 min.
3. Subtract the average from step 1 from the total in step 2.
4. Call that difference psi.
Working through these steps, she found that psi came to 1.5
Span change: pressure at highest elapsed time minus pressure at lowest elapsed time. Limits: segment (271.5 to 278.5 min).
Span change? 0.4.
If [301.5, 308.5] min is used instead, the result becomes 0.3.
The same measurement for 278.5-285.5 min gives 0.5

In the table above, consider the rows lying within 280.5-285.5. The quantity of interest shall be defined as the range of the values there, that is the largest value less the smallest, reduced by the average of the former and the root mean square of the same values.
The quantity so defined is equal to -0.62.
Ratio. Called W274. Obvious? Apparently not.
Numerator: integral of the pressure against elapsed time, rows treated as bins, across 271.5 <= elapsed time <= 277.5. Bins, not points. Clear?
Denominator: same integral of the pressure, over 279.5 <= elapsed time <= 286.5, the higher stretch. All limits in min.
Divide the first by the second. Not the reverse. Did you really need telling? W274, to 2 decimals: 0.41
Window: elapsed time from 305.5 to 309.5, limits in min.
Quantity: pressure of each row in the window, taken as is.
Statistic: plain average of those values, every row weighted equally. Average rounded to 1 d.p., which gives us 2.0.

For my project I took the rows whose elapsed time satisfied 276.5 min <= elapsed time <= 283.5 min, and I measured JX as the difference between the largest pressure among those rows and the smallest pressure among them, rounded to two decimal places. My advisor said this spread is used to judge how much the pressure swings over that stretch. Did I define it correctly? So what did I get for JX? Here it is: 0.55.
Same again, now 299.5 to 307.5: 0.32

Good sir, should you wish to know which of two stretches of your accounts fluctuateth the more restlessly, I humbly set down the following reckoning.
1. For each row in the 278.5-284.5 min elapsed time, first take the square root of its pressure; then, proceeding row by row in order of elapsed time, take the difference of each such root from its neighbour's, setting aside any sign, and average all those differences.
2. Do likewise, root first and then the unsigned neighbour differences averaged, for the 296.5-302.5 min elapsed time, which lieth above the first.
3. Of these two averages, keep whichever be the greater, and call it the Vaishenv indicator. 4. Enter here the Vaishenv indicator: 0.054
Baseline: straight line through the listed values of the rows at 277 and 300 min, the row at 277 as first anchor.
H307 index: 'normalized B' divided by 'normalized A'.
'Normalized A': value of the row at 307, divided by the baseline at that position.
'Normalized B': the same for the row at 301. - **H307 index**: 1.2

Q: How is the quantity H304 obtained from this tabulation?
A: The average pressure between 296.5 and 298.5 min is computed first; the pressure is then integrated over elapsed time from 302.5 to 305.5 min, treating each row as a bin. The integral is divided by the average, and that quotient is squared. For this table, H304 11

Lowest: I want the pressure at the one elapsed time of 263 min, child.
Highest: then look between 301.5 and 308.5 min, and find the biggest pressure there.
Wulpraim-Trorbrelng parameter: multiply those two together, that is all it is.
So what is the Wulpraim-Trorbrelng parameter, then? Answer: 1.5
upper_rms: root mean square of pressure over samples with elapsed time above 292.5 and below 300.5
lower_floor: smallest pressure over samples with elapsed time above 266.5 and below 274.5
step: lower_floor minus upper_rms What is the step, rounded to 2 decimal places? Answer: -1.27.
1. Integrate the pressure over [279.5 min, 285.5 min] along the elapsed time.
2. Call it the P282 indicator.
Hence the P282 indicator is 8.7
